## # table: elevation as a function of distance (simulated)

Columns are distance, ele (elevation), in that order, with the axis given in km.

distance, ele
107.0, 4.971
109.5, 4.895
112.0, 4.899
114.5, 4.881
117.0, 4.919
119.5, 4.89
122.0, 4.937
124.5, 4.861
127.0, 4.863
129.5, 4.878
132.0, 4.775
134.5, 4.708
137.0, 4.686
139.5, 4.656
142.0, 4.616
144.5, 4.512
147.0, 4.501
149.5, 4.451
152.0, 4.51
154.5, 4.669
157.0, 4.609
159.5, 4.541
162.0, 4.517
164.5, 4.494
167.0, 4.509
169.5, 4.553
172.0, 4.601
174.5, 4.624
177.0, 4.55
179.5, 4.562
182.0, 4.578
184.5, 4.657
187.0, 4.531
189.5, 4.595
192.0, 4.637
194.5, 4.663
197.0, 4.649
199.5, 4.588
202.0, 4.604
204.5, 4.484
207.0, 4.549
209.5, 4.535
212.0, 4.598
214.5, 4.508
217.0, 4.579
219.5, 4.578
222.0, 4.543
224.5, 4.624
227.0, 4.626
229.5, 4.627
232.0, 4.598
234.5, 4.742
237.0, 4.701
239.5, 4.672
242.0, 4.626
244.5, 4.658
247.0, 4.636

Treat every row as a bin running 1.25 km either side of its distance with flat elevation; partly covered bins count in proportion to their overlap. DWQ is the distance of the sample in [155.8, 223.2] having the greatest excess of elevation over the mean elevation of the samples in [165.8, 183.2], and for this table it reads 194.5 km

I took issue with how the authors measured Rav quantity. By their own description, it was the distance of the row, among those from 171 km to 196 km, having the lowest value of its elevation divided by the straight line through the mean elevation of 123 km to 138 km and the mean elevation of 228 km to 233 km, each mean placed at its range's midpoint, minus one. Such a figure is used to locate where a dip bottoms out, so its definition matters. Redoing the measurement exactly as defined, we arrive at 187.0 km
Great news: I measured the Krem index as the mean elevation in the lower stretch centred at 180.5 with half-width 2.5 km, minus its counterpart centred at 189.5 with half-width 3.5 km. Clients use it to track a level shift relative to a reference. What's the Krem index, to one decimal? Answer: 0.0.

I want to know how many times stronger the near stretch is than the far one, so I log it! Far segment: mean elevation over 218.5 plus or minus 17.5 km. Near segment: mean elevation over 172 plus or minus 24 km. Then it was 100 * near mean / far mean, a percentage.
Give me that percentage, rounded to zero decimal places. 100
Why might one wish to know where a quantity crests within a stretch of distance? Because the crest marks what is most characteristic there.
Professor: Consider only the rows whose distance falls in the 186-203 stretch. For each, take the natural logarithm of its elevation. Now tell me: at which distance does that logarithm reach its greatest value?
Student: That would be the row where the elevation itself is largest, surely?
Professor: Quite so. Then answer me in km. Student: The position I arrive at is 194.5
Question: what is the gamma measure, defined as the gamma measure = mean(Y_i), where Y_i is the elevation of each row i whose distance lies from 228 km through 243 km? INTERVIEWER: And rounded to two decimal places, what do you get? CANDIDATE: 4.66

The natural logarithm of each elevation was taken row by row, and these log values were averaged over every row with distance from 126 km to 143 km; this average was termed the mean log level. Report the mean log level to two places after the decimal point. 1.56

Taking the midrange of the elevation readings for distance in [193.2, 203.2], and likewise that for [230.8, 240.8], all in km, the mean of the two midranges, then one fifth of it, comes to 0.930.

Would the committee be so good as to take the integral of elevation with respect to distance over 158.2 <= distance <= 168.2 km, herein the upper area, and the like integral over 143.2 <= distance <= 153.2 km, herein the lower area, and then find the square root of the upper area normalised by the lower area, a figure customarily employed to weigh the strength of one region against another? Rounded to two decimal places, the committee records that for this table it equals 1.00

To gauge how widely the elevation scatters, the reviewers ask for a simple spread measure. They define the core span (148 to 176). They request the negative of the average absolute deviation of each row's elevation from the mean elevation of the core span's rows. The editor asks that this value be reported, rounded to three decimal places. -0.053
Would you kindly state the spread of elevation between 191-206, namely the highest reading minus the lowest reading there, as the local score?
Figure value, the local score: 0.18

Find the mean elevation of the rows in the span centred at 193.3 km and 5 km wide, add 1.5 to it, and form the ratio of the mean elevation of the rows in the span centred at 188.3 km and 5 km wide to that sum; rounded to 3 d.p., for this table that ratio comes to 0.742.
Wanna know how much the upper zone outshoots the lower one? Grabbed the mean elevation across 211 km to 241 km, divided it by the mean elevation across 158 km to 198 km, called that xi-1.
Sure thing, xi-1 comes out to 1.01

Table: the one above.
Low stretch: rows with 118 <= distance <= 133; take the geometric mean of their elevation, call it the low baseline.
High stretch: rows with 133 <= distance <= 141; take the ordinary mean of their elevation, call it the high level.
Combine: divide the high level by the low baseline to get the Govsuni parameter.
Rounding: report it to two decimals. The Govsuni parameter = 0.96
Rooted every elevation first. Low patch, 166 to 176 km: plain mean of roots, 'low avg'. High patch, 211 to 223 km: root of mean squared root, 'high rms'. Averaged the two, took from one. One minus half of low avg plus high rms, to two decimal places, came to -1.14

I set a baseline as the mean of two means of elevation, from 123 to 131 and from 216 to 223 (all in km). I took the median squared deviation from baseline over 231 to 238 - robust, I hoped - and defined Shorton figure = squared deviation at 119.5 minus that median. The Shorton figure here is 0.029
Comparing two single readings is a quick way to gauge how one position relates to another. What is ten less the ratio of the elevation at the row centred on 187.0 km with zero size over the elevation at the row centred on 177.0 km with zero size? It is 9.00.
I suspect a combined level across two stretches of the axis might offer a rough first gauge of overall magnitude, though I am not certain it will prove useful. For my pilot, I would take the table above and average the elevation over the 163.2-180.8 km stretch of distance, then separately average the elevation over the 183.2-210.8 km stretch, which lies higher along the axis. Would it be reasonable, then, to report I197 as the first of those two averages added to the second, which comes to 9.15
